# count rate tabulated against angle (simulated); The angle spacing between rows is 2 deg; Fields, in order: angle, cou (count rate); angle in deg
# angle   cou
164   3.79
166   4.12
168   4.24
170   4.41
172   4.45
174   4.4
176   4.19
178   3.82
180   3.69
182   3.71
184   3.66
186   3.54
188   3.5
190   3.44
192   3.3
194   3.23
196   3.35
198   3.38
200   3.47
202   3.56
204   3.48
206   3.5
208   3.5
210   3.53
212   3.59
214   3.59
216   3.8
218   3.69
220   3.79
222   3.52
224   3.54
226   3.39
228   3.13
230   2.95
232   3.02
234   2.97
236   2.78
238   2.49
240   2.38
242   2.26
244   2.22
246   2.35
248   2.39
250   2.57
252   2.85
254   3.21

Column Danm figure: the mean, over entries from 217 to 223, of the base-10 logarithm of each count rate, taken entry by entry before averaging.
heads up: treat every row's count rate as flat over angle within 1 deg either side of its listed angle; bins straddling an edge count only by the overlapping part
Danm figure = 0.56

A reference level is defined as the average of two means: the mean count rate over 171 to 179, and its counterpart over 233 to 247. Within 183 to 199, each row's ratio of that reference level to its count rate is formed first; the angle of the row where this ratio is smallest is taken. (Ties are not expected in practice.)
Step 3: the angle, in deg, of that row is 184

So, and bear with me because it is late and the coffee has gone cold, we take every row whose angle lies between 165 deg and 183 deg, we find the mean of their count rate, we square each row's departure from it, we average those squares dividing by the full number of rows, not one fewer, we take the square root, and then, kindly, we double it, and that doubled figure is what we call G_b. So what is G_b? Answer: 0.57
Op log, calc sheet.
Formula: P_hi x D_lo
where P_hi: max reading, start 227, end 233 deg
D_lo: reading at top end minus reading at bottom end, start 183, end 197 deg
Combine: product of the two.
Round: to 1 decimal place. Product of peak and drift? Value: -1.0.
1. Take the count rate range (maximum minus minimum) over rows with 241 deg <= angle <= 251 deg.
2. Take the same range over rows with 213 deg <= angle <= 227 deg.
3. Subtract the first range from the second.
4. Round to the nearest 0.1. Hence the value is 0.1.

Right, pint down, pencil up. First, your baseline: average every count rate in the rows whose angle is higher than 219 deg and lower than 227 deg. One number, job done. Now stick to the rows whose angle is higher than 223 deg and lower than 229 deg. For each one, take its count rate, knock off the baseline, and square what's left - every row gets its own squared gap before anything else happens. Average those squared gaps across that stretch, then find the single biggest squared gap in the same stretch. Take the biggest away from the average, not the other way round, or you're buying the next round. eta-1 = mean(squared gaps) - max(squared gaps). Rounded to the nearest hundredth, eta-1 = -0.11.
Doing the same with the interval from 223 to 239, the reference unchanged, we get -0.77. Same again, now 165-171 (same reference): -0.22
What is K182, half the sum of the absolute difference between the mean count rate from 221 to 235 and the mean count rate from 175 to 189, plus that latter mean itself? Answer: 2.1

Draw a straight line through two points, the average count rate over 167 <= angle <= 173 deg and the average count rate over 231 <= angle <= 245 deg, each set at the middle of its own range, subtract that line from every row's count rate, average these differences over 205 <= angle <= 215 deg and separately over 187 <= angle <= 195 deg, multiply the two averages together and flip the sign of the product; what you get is 0.10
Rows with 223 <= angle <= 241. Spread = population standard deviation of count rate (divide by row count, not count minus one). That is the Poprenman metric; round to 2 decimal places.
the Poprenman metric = 0.36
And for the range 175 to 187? 0.21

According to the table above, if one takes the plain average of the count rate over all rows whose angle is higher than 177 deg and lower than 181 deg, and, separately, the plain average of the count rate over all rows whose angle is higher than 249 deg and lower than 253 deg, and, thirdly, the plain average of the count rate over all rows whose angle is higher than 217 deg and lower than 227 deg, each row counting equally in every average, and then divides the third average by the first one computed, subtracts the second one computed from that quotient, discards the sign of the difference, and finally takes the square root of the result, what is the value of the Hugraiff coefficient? 1.32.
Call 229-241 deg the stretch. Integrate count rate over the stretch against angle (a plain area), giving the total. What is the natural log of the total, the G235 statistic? 3.50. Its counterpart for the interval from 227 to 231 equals 2.50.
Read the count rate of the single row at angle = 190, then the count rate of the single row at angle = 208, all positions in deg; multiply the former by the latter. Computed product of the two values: 12.0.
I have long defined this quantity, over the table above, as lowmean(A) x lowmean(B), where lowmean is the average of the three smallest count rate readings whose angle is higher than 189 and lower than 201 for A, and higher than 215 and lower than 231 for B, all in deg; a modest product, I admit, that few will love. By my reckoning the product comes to 10.4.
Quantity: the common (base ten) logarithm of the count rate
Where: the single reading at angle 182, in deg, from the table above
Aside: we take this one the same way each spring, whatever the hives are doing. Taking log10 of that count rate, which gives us 0.569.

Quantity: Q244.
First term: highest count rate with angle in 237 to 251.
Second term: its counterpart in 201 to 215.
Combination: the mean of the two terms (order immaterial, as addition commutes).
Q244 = 3.1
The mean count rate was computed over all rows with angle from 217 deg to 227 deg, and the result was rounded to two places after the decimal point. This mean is 3.59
